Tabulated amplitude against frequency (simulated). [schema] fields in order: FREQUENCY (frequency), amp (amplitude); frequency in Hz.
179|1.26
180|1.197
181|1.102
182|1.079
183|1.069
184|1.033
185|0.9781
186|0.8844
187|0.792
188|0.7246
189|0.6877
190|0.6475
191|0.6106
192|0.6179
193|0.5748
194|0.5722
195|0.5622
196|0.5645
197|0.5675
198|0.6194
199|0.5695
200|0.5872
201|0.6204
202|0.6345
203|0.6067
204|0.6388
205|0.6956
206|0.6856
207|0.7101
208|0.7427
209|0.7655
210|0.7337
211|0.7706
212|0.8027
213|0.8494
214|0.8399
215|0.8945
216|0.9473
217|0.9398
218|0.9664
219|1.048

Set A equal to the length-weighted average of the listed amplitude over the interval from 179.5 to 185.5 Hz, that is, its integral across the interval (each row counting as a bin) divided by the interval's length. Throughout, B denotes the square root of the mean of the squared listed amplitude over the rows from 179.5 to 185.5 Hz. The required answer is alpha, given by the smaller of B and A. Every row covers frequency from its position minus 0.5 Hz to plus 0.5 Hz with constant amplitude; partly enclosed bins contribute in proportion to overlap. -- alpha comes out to 1.1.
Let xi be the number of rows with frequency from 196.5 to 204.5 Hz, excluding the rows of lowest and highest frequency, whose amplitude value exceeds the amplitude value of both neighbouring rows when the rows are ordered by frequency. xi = 2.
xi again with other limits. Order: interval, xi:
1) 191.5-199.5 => 1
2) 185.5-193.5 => 1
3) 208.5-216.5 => 1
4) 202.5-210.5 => 2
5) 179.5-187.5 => 0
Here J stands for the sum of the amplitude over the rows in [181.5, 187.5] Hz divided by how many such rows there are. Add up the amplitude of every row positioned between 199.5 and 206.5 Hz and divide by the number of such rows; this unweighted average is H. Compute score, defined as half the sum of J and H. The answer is 0.81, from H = 0.64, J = 1.0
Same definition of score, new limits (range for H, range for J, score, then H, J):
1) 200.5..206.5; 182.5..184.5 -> 0.85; 0.65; 1.1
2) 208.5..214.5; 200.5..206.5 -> 0.72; 0.79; 0.6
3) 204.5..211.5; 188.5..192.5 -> 0.69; 0.73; 0.6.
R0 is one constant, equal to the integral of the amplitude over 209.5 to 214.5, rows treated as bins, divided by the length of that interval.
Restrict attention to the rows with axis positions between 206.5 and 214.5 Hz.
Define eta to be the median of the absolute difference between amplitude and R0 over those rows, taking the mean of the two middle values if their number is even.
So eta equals 0.045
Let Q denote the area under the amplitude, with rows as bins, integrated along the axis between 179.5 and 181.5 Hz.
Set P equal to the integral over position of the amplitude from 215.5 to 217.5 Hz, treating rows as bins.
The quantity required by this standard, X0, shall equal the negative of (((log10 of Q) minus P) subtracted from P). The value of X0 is -3.4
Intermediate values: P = 1.89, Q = 2.30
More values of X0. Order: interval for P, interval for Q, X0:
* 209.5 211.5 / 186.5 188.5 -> -2.8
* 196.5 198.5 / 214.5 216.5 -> -2.1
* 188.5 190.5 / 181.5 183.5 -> -2.3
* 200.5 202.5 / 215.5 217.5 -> -2.2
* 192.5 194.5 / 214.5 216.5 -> -2.0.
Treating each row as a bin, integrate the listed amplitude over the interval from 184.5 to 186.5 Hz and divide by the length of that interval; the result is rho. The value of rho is 0.93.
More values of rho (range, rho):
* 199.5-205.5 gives 0.63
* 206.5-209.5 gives 0.74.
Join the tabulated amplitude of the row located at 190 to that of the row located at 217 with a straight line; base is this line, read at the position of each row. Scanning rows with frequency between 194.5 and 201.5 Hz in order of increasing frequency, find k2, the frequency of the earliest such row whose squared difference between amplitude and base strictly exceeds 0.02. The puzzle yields 196 Hz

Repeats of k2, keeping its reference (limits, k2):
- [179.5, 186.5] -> 180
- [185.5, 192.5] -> 186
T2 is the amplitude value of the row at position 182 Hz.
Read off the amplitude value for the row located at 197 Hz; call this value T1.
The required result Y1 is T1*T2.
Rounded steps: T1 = 0.5675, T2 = 1.079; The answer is 0.61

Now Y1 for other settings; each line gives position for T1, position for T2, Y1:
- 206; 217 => 0.64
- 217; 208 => 0.70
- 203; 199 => 0.35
